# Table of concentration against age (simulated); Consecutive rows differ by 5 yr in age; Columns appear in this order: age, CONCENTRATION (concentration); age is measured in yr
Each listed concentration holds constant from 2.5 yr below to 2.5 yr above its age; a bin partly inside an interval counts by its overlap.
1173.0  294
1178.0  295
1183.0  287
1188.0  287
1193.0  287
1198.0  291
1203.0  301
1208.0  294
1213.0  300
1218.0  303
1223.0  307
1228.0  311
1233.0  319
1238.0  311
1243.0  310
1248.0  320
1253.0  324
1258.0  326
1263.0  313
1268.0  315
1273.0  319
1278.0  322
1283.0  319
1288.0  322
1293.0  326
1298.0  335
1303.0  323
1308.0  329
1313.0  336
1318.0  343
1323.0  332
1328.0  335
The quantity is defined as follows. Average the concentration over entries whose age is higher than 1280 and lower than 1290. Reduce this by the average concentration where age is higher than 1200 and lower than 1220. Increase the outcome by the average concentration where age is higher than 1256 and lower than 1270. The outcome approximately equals 339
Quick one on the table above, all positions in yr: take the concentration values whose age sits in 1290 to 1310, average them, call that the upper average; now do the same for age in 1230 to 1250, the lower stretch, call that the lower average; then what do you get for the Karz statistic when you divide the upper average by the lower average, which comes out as 1.04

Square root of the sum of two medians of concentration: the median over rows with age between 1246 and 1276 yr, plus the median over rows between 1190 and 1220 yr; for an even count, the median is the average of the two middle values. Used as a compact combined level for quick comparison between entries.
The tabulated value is 24.8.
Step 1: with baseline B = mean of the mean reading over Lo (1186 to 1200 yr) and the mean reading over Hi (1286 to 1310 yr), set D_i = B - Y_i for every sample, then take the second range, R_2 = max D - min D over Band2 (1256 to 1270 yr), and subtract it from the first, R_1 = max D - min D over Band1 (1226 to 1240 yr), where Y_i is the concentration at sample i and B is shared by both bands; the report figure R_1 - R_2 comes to -5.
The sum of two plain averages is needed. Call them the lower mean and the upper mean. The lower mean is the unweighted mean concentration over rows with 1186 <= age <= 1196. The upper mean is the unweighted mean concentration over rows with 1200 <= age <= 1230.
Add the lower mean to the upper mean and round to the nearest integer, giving 590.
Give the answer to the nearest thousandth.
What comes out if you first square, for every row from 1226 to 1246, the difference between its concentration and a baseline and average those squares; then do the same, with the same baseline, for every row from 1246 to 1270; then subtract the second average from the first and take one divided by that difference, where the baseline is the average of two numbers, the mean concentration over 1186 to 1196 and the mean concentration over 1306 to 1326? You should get -0.012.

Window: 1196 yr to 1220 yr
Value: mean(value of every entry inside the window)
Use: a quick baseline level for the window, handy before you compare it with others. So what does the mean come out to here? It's 298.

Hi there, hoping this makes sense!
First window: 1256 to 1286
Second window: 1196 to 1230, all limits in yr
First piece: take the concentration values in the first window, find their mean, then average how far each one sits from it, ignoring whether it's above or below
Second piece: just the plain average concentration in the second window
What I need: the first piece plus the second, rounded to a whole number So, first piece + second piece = 304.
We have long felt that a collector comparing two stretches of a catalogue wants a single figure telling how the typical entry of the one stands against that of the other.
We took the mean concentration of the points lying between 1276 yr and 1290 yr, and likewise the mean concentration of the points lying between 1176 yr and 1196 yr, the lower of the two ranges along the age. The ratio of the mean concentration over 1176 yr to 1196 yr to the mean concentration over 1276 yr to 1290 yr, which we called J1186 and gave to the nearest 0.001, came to 0.900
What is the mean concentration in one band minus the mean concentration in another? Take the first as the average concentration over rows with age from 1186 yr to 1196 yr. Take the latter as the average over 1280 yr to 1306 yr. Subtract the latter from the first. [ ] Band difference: -38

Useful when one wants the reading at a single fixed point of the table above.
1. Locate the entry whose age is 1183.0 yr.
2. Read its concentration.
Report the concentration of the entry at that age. 287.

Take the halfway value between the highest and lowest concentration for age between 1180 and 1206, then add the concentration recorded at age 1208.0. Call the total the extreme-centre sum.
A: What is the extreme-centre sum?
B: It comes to 588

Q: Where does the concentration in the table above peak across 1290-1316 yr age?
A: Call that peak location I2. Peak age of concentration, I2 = 1313.0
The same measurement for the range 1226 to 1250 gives 1248.0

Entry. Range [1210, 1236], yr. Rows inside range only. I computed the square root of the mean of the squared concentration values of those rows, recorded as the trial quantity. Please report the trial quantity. 308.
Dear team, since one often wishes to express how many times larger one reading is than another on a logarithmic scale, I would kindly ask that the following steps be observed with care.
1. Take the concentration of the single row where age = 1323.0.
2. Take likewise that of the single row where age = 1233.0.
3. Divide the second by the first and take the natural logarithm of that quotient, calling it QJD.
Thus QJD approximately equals -0.040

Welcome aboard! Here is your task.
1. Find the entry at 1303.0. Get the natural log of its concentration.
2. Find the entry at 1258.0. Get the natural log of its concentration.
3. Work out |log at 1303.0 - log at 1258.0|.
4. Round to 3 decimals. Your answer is 0.009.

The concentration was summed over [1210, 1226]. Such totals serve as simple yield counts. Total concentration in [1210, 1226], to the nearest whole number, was 910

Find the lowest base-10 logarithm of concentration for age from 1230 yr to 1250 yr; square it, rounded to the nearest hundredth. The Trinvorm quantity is 6.21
